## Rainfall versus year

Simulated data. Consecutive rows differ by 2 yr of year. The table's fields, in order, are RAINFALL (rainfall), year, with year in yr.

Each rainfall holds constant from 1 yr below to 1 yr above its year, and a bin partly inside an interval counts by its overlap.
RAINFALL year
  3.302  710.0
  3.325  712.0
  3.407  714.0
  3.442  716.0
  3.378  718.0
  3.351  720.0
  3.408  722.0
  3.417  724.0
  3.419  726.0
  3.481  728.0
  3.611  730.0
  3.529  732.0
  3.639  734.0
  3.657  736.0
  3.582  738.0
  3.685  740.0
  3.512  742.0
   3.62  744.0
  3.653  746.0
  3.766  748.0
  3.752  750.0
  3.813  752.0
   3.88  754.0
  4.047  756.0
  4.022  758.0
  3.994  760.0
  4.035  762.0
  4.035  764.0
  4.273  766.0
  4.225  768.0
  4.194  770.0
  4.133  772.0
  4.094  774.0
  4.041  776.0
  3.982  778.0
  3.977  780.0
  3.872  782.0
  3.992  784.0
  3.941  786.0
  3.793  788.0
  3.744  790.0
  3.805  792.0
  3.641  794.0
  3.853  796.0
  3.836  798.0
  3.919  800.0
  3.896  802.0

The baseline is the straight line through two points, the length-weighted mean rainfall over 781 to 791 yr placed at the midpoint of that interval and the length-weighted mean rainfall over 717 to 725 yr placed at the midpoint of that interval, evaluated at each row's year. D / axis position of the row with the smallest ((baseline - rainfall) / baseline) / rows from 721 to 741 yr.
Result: 730.0 yr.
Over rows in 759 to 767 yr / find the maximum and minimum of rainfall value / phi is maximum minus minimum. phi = 0.28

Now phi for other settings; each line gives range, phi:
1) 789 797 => 0.21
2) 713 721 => 0.09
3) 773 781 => 0.12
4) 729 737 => 0.13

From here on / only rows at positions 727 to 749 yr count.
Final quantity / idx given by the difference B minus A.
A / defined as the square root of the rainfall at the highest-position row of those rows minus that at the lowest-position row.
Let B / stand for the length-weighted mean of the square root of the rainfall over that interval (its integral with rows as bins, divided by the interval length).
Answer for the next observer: 1.83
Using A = 0.075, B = 1.90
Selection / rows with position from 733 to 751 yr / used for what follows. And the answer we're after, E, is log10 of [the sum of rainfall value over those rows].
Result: 1.52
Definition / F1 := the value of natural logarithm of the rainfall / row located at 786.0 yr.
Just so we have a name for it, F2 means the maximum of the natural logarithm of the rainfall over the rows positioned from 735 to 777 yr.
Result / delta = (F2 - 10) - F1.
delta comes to -9.92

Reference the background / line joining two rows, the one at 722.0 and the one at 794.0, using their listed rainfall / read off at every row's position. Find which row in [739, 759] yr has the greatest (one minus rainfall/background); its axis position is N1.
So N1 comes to 742.0 yr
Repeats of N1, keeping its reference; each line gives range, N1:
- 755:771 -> 760.0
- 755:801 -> 794.0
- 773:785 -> 782.0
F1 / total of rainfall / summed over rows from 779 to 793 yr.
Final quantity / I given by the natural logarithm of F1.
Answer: 3.3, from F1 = 27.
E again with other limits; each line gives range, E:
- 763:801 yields 1.88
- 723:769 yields 1.94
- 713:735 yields 1.58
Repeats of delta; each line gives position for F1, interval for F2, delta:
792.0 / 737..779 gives -9.88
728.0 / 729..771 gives -9.80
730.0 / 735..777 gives -9.83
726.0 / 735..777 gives -9.78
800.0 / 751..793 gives -9.91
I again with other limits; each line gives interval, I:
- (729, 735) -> 2.4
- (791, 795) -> 2.0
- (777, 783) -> 2.5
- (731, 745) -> 3.2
